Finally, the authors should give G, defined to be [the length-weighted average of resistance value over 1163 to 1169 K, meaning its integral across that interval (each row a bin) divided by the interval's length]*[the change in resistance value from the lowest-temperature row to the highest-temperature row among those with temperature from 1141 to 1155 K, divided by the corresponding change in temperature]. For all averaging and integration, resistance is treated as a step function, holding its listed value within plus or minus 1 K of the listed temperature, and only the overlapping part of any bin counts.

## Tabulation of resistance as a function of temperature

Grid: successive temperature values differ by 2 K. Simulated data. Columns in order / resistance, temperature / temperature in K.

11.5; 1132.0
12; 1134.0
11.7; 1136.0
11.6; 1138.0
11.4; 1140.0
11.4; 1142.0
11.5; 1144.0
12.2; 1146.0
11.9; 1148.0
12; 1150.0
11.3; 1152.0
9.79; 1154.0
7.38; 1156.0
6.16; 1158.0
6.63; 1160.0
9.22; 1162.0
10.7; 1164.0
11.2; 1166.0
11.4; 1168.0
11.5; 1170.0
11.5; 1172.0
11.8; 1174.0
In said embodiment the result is -1.5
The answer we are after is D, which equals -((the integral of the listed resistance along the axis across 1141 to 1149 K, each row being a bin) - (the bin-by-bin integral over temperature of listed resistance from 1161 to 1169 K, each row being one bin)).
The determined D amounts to -9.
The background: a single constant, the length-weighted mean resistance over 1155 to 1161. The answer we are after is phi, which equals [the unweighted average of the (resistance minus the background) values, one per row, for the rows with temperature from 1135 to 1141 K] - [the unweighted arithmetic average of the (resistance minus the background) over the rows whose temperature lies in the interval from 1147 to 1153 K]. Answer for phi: 0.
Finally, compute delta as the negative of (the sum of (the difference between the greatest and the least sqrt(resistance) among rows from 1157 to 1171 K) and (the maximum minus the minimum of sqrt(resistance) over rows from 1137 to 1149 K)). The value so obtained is -1.03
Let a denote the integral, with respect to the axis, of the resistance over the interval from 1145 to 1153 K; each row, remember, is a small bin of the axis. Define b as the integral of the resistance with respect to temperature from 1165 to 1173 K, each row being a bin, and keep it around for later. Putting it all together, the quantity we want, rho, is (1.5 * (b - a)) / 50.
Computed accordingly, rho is -0.11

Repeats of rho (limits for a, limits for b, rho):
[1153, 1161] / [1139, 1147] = 0.99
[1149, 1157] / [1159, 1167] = -0.16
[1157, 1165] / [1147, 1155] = 0.74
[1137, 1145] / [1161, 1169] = -0.20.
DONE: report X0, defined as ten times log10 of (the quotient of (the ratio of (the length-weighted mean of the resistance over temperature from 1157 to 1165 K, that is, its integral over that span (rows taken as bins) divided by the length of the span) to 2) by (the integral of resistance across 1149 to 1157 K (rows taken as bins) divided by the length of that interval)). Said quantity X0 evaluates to -3.9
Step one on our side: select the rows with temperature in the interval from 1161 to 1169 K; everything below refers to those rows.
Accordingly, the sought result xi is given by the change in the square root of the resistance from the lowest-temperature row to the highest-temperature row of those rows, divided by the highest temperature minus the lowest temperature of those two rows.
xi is 0.06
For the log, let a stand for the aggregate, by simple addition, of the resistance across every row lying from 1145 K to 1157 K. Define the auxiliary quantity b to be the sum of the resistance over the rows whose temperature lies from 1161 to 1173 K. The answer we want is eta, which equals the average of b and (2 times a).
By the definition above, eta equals 97.3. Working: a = 64.6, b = 65.5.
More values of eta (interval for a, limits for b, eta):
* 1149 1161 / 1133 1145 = 88.1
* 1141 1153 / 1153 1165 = 95.2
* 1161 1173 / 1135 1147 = 100.4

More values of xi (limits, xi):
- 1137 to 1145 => 0.00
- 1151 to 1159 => -0.15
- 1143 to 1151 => 0.01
